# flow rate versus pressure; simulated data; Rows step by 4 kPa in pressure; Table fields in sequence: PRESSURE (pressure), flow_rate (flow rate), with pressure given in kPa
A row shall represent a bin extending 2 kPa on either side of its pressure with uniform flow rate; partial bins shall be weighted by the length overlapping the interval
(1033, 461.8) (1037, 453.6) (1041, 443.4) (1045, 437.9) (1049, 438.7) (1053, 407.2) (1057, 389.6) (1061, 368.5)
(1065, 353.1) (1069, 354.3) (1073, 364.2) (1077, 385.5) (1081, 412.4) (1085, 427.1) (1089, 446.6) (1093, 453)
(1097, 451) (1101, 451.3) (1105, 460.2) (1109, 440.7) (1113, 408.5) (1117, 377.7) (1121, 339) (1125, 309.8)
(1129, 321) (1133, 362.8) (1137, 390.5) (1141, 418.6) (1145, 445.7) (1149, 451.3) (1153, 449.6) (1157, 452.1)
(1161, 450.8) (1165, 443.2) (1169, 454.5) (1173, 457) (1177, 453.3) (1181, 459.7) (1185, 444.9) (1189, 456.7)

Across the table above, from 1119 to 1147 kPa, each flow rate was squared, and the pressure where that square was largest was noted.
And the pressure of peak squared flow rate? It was 1145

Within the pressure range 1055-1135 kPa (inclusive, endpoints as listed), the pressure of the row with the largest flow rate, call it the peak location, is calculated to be 1105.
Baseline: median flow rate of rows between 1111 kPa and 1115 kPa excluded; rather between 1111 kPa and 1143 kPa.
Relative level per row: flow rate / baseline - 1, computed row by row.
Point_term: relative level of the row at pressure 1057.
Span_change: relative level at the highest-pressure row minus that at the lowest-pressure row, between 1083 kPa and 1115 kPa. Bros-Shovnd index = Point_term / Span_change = -1.0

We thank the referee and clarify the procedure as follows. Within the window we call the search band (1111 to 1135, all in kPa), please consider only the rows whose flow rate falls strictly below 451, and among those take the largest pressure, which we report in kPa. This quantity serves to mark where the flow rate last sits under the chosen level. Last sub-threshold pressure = 1133 kPa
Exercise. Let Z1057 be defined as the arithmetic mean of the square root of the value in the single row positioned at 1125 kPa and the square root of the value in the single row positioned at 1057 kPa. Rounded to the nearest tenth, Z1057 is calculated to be 18.7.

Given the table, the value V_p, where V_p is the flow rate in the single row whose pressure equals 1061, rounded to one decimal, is 368.5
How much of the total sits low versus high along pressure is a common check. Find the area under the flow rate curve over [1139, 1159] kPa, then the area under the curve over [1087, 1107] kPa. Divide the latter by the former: 1.02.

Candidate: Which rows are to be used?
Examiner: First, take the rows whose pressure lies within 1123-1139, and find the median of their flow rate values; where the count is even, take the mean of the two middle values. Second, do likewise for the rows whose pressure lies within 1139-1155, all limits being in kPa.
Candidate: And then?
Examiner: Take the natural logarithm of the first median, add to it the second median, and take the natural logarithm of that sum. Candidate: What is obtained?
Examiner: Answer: 6.12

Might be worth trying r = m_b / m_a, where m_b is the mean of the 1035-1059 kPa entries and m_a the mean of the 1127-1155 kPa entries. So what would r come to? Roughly 1.06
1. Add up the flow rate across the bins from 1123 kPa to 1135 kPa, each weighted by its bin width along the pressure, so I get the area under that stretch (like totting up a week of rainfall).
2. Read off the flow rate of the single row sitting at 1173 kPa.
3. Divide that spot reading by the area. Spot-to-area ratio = 0.11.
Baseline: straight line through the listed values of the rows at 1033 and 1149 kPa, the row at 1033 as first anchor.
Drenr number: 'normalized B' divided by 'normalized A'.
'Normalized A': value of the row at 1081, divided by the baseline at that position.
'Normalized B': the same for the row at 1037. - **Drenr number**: 1.09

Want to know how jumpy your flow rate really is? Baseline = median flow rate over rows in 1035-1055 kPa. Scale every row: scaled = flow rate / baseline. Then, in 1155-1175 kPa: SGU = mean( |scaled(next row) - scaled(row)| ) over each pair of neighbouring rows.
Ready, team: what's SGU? 0.013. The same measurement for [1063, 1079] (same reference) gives 0.025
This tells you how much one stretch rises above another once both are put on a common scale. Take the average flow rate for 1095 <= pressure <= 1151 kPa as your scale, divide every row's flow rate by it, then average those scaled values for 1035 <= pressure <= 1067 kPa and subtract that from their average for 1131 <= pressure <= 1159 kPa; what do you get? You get 0.03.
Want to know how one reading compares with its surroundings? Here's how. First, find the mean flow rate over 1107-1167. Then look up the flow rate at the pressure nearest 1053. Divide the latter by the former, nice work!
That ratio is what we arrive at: 1.01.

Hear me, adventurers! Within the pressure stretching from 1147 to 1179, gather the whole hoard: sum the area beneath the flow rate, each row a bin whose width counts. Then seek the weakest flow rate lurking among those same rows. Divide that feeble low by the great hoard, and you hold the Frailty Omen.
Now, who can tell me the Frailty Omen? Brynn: 0.031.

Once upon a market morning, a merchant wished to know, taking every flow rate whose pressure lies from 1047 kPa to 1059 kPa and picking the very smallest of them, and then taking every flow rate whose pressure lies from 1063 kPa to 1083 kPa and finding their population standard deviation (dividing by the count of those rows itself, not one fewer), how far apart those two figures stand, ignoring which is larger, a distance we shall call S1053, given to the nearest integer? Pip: 367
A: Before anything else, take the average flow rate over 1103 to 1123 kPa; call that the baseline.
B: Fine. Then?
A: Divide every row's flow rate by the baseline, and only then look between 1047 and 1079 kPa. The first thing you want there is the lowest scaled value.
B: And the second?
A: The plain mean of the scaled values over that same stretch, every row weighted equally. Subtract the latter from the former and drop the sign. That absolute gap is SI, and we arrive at 0.07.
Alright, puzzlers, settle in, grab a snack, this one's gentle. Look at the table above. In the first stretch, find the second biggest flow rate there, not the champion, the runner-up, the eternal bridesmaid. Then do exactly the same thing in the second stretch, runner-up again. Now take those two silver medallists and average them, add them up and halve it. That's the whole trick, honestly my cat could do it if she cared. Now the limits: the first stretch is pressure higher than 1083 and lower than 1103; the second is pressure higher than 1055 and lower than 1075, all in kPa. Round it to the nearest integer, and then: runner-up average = 410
